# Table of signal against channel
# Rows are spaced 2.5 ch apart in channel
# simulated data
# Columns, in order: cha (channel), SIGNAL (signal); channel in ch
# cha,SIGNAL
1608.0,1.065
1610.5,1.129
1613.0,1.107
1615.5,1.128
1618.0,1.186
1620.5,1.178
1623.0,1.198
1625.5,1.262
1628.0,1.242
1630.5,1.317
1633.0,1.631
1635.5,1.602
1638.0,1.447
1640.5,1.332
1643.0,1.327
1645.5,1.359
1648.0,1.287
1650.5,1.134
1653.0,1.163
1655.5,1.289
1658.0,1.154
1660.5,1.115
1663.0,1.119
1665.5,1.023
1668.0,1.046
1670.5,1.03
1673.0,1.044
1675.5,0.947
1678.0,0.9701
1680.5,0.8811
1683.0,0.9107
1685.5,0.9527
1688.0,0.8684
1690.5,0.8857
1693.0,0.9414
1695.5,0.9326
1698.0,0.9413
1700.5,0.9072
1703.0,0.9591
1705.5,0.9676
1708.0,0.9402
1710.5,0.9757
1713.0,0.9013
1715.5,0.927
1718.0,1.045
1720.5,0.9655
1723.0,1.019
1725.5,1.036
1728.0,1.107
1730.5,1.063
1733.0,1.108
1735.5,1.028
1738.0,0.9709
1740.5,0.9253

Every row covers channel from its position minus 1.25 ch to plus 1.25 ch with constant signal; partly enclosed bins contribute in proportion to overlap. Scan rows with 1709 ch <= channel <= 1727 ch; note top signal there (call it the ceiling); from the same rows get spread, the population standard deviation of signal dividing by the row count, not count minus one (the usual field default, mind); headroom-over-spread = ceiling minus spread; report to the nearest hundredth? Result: 0.99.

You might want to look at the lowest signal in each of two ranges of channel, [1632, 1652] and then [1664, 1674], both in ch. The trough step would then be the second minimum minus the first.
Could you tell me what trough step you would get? -0.11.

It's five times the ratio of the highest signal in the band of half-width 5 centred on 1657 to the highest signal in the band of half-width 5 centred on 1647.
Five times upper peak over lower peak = 4.7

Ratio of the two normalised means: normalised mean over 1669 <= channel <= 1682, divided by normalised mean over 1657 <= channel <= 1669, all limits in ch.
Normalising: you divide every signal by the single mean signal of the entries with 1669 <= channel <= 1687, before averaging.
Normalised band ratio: 0.89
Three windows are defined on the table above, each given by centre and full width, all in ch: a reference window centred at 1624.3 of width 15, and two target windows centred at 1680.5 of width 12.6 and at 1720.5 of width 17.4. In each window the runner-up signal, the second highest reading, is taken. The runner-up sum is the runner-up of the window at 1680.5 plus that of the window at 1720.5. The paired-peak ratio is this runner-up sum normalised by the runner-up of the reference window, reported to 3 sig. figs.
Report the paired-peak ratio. 1.58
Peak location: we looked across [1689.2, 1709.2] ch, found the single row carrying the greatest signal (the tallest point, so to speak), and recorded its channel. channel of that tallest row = 1705.5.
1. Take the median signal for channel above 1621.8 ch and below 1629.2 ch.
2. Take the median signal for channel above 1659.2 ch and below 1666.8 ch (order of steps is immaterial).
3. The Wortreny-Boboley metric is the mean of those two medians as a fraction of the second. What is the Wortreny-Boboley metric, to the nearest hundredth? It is 1.06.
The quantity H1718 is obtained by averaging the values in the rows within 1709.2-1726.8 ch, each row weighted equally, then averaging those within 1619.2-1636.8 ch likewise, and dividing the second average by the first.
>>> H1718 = 1.37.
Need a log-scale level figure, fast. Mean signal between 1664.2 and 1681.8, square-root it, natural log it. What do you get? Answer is 0.00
